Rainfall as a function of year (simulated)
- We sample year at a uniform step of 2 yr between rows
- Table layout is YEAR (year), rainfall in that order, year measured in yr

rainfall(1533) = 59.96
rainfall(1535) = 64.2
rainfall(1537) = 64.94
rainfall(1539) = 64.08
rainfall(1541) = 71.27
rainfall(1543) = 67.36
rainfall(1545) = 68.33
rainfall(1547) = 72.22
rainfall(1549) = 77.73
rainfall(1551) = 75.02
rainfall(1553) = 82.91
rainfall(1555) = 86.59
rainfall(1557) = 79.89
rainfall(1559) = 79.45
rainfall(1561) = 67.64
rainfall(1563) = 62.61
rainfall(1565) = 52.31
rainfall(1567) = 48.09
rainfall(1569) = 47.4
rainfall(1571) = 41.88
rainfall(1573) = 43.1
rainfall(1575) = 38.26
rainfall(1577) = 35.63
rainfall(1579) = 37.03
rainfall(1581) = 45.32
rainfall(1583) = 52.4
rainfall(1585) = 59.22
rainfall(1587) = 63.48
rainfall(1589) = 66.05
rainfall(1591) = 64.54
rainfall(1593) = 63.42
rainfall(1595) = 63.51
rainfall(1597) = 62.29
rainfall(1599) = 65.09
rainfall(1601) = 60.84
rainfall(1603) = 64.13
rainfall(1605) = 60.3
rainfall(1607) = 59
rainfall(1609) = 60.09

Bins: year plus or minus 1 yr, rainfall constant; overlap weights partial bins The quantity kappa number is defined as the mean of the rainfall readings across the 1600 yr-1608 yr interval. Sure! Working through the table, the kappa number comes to 61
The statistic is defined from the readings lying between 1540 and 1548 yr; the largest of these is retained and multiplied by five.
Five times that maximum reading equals 361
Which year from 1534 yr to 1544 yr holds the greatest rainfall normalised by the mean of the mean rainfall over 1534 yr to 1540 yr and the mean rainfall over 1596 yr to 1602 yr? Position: 1541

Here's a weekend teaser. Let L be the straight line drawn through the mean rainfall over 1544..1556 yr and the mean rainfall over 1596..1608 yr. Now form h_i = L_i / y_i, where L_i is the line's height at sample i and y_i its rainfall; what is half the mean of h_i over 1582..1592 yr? 0.55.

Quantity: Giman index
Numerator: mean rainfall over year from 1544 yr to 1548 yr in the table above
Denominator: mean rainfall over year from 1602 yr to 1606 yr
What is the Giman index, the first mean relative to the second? 1.13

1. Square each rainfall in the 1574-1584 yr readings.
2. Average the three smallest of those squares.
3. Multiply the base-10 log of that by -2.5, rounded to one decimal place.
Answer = -7.8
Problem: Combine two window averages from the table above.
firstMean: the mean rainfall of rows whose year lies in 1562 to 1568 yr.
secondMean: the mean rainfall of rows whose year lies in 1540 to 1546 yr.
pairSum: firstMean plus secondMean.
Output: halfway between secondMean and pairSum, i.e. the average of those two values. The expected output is 96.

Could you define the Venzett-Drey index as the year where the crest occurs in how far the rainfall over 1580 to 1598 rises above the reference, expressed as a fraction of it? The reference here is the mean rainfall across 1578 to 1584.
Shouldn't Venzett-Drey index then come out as 1589 yr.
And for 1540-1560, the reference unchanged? 1555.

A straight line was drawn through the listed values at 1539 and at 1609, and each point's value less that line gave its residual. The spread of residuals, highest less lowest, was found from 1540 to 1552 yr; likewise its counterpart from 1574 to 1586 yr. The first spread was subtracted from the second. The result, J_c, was 13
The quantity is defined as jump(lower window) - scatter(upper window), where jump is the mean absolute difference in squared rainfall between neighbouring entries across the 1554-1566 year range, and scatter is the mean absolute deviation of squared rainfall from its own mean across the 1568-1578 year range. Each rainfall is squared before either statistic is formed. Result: 671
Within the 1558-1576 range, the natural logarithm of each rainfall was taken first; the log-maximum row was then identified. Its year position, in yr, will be 1559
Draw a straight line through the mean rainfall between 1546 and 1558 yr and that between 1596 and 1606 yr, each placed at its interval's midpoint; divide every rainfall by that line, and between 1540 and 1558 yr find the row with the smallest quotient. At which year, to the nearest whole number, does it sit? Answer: 1543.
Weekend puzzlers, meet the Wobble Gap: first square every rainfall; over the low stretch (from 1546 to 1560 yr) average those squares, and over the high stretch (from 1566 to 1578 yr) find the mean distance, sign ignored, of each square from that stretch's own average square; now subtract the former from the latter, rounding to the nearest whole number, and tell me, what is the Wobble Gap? -5957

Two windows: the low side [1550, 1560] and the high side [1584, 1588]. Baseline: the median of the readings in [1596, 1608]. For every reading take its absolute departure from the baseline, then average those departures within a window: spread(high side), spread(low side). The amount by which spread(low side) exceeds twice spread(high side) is 15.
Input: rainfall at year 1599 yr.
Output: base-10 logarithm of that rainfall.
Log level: 1.81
